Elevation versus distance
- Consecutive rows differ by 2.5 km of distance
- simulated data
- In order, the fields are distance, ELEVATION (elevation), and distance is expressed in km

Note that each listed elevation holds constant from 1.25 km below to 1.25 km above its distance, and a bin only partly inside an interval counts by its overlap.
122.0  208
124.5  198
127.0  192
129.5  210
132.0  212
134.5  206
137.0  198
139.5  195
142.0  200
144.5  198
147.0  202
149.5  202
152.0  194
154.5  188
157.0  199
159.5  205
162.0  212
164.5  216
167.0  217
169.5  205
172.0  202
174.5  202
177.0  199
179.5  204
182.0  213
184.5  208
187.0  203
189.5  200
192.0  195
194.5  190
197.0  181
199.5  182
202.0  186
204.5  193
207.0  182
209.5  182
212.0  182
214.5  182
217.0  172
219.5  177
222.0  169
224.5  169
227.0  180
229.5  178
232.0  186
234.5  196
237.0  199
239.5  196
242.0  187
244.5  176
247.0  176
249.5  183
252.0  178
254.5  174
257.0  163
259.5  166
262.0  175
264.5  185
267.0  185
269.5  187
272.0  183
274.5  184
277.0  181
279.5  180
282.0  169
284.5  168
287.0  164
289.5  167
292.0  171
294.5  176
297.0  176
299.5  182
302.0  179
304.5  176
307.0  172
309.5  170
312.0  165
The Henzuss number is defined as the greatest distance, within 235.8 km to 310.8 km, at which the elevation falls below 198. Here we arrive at 309.5 km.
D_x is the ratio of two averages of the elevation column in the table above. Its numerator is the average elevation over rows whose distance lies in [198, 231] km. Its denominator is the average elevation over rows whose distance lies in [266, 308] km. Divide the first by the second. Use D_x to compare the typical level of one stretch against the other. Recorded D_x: 1.02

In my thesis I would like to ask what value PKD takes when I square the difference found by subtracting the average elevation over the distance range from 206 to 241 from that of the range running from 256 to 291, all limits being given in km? 44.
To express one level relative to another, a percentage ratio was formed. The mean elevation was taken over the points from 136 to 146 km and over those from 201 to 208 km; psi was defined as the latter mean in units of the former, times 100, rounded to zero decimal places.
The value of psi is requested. 95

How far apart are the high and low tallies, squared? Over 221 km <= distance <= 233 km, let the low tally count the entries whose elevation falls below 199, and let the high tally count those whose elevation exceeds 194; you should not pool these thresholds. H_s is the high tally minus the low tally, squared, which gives 25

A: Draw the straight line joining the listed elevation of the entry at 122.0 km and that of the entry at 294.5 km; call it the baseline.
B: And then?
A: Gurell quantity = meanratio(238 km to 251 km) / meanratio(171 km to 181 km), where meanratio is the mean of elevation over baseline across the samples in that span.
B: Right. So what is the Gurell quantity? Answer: 0.97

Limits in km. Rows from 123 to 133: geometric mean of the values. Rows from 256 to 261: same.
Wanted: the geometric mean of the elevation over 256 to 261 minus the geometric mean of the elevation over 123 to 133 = -38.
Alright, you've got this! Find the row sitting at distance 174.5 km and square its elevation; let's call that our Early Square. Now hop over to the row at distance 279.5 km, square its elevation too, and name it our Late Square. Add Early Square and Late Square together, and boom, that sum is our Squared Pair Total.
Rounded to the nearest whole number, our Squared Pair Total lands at 73204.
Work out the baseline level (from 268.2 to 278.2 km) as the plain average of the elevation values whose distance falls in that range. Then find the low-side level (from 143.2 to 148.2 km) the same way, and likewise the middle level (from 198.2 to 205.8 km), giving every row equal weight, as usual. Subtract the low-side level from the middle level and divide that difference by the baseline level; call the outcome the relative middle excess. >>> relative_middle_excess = -0.071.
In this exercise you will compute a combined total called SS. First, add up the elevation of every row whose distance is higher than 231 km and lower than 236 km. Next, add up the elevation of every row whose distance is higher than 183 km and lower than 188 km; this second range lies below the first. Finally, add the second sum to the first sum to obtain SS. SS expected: 793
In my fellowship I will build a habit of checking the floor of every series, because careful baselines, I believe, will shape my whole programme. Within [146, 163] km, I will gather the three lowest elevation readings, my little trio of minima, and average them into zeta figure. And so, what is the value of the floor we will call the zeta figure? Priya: 194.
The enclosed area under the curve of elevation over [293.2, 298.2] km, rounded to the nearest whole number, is 880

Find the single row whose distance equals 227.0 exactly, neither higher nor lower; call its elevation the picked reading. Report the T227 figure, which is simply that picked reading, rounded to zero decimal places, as 180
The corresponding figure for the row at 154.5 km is 188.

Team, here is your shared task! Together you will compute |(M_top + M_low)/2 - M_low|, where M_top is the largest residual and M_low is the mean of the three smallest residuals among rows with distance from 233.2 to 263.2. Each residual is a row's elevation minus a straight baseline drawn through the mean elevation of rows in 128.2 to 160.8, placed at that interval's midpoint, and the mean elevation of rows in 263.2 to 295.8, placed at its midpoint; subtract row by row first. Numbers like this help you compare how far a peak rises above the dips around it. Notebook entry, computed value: 14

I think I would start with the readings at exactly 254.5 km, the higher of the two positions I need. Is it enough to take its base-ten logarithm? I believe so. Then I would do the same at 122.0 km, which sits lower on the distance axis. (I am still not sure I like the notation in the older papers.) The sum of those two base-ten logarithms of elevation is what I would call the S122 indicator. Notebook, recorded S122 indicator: 4.56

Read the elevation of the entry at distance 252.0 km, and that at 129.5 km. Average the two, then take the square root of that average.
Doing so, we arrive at 13.93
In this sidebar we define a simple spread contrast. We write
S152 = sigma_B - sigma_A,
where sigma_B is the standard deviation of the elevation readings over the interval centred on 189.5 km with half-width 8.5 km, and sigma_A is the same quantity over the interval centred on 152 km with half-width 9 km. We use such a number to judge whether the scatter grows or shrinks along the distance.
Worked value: 5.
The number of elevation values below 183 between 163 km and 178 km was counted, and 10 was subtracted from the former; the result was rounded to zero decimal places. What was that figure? -10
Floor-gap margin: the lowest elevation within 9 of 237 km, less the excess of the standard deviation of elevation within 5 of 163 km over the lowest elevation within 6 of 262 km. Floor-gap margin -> 334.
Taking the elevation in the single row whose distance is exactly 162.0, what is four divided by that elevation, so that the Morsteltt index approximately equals 0.0189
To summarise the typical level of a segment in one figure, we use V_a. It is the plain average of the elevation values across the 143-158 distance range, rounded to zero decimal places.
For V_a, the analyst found 197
